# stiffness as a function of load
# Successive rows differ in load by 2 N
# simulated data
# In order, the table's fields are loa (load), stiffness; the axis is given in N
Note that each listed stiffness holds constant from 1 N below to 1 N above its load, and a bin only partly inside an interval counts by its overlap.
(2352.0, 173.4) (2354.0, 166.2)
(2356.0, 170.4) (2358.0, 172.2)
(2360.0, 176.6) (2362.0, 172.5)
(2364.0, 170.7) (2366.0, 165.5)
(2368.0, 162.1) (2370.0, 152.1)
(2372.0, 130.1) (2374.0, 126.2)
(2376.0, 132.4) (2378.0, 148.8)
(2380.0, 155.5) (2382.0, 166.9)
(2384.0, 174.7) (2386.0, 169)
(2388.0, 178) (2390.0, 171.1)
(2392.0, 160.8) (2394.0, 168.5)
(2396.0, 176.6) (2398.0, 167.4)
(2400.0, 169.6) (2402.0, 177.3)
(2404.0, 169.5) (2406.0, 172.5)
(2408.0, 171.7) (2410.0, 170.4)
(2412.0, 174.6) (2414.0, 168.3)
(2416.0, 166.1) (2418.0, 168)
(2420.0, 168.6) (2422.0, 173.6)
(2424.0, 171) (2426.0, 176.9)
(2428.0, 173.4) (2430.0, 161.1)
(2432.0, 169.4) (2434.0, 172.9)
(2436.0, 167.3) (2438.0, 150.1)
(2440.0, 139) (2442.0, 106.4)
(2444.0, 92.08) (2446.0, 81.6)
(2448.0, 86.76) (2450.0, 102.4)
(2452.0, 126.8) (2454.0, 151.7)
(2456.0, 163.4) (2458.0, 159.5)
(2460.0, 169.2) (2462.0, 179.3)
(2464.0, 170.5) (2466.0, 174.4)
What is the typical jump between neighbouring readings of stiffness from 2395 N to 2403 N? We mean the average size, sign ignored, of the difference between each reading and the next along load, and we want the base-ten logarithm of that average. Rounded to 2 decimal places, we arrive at 0.80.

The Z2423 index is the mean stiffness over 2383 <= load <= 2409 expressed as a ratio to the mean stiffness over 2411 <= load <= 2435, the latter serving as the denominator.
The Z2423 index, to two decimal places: 1.01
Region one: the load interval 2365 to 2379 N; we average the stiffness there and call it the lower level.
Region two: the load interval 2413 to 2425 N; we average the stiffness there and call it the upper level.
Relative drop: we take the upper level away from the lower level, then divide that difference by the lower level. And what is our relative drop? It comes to -0.16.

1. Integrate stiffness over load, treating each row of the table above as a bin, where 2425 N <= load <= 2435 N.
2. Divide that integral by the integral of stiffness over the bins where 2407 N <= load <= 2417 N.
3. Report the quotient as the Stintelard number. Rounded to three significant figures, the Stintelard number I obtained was 1.00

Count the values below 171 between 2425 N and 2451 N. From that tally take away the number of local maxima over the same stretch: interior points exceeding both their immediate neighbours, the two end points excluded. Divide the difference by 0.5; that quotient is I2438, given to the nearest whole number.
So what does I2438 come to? 18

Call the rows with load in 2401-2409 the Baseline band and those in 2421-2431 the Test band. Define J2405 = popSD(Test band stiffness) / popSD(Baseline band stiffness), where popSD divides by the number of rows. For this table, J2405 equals 1.9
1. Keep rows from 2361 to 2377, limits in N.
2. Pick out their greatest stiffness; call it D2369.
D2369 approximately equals 172.5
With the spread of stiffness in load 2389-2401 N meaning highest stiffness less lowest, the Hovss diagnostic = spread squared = 250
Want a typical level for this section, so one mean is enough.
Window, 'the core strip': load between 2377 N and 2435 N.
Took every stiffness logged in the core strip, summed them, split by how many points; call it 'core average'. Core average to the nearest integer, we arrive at 169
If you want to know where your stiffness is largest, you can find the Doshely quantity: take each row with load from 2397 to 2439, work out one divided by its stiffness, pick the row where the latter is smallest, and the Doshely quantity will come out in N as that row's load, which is 2402.0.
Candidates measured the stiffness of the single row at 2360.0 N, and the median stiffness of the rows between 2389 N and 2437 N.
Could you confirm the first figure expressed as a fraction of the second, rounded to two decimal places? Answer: 1.04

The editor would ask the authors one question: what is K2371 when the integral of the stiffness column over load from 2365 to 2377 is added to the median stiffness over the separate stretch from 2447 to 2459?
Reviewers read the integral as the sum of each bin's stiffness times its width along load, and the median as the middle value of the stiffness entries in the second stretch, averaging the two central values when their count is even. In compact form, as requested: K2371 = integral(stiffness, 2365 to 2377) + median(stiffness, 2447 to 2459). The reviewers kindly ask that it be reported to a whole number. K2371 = 1876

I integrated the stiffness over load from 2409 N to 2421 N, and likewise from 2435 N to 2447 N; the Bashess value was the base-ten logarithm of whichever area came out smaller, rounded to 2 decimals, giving 3.17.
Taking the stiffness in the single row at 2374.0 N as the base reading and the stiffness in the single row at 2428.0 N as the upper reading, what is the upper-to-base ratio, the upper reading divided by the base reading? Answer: 1.4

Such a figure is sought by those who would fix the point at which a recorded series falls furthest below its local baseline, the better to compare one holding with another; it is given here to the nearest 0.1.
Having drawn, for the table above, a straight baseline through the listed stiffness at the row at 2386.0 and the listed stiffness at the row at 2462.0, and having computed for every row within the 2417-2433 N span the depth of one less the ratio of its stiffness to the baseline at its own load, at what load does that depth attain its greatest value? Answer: 2430.0 N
